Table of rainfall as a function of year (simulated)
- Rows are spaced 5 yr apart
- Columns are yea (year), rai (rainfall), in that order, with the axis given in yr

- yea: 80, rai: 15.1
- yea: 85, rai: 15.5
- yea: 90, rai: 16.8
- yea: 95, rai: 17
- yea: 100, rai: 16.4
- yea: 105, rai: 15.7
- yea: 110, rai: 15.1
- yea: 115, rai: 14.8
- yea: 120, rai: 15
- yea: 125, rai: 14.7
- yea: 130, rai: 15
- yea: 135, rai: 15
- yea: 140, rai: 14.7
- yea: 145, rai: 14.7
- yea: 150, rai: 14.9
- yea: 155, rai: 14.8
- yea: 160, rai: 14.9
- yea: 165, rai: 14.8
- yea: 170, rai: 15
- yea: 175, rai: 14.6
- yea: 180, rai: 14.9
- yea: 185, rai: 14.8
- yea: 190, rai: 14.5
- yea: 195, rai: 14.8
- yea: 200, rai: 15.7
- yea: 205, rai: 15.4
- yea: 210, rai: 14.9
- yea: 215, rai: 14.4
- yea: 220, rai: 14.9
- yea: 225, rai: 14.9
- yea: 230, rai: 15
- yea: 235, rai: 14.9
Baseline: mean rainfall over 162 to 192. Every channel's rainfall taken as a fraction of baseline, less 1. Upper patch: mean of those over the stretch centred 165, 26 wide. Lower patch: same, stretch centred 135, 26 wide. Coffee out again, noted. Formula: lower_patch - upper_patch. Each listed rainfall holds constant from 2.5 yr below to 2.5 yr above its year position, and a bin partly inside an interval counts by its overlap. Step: 0.00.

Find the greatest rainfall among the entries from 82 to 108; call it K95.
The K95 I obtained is 17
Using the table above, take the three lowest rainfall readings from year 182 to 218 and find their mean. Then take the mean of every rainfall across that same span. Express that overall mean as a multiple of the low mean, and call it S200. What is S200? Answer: 1.025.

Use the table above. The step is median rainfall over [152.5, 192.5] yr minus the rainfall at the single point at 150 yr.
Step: -0.1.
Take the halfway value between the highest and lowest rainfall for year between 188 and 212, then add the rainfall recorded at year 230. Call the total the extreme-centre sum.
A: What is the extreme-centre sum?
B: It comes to 30.1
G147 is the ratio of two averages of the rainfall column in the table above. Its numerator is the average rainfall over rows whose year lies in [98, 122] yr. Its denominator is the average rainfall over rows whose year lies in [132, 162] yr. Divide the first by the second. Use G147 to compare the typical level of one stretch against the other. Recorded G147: 1.04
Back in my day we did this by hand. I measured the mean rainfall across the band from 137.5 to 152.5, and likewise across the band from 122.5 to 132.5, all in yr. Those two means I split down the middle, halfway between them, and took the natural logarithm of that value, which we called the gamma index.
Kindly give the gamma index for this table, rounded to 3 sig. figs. 2.70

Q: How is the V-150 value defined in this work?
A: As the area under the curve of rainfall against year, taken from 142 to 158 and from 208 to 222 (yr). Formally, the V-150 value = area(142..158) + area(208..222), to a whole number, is 443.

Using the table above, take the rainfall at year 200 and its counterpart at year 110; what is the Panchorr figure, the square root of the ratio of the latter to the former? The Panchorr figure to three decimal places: 0.981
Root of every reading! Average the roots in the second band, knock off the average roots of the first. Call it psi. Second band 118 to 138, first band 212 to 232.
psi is 0.016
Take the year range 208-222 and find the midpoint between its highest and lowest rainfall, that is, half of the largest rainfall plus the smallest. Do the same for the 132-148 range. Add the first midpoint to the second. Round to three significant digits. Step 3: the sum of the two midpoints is 29.5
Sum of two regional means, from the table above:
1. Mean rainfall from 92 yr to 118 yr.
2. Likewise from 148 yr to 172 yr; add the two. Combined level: 30.7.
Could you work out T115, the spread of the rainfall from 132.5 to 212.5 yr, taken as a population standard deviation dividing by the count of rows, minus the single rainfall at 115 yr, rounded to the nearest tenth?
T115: -14.5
